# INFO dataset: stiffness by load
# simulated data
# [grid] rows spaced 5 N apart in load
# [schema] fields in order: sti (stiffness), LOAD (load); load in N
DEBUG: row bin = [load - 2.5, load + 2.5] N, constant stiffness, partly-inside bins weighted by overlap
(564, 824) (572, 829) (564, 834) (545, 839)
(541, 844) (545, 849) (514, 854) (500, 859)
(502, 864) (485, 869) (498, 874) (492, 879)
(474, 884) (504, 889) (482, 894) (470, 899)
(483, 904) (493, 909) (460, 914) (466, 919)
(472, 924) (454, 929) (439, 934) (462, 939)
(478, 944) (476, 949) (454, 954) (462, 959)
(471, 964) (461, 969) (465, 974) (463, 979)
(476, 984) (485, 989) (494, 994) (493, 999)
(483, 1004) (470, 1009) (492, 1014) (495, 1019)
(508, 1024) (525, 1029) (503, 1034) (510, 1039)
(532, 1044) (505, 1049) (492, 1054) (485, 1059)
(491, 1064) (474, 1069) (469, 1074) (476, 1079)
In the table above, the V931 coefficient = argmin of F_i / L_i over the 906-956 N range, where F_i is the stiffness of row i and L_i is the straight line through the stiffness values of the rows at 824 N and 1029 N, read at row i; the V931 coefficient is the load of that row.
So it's 934 N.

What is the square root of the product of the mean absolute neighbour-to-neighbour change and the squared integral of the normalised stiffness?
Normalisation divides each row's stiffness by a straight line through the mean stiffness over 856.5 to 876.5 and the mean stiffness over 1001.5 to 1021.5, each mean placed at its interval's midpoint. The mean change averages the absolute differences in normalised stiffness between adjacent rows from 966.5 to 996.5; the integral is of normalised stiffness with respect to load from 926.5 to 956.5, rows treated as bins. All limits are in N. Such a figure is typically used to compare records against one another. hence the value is 3.53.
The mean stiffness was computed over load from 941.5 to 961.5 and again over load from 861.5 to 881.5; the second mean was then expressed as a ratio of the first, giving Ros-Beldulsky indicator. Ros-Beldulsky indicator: 1.057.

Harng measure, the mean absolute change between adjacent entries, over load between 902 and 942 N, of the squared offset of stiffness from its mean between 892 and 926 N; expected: 428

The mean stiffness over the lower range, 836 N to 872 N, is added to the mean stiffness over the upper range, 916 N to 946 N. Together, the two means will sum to 981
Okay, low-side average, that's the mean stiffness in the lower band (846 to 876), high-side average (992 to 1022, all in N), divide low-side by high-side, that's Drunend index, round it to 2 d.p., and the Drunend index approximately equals 1.04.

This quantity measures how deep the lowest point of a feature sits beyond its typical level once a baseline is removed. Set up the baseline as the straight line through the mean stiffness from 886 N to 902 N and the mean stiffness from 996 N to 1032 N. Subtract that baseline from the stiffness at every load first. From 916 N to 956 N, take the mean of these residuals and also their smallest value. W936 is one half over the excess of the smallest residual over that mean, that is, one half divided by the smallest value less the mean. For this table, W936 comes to -0.021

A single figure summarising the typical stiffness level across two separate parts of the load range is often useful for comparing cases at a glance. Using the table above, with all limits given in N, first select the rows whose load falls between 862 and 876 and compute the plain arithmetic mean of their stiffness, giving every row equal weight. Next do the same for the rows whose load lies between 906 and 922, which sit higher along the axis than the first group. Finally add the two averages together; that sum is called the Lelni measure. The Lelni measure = 968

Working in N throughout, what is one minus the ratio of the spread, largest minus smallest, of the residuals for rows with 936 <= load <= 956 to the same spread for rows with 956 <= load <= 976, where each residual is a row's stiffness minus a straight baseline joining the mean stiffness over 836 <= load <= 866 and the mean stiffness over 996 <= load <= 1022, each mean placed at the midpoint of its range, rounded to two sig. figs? -1.1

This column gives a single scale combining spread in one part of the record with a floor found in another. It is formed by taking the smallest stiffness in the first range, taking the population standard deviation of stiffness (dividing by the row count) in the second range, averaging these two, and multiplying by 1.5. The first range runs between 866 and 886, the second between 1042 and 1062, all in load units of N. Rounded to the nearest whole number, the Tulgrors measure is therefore 369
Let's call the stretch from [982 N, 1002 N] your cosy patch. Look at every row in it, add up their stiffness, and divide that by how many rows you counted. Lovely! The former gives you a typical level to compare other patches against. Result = 487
